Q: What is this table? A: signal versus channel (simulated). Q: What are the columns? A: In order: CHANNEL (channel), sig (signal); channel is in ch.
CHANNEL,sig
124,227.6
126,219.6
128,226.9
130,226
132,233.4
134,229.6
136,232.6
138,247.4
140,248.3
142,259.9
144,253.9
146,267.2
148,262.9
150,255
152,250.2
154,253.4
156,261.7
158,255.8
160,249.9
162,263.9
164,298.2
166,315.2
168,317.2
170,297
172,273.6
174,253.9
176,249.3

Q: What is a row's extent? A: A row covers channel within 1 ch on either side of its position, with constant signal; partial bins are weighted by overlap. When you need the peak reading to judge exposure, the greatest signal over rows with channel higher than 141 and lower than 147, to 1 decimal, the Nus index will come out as 267.2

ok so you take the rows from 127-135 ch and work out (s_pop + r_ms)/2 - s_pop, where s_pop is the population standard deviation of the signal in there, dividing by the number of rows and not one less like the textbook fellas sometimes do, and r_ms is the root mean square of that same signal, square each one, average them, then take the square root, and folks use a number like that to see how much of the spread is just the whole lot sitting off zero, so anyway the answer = 113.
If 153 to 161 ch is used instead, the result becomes 125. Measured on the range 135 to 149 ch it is 121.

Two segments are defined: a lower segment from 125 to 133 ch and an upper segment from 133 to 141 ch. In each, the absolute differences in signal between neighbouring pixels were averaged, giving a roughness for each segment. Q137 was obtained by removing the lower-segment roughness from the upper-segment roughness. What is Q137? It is 1.0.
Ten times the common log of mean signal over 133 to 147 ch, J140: 24.0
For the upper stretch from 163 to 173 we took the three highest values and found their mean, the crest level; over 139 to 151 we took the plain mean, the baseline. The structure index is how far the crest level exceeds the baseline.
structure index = 52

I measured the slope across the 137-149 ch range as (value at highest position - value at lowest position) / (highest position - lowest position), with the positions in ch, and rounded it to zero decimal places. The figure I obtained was 2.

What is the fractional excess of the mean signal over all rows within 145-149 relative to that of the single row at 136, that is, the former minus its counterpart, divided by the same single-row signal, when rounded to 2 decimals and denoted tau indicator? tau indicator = 0.14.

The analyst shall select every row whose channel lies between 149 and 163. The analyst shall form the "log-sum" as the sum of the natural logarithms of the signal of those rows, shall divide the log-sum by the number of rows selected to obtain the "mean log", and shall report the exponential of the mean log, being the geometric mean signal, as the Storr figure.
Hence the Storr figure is 256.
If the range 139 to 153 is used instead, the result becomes 257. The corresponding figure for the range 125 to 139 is 231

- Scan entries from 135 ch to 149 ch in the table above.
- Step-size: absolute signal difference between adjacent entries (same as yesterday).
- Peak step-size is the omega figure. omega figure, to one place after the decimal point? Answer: 14.8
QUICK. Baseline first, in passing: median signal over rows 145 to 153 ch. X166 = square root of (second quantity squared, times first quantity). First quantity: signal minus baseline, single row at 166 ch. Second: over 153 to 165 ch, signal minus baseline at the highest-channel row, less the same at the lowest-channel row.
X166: 336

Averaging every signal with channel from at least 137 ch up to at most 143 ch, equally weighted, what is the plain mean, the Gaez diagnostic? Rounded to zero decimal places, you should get 252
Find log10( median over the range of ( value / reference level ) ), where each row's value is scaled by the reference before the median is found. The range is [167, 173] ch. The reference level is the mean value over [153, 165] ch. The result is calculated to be 0.05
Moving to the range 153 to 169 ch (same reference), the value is 0.00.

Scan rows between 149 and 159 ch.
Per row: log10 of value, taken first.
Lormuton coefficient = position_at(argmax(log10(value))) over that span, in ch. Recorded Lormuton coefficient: 156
